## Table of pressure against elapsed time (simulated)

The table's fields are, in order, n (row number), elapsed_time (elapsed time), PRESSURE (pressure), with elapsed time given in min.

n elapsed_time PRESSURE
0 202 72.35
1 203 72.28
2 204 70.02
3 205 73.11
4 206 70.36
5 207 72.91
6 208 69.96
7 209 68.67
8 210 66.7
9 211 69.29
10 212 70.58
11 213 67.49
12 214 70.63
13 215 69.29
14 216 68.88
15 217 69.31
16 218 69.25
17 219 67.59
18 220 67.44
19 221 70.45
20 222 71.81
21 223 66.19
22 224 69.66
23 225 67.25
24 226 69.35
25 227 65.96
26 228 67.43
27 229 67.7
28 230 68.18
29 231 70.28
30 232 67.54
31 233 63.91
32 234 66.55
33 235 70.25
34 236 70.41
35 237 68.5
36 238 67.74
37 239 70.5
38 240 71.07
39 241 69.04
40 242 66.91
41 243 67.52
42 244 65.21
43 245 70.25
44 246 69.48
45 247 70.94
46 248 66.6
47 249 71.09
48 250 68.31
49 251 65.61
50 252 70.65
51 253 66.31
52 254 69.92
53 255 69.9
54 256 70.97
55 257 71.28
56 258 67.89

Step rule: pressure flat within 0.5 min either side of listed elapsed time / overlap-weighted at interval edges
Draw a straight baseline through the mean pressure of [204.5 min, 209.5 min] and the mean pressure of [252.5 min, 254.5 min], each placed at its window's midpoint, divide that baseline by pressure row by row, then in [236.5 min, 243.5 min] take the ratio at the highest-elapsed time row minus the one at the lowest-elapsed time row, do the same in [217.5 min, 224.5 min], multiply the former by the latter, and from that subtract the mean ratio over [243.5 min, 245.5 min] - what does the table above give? -1.015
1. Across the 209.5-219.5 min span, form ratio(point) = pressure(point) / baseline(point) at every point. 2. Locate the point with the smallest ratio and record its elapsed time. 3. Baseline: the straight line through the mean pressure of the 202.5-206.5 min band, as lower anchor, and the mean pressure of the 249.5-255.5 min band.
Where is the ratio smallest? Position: 210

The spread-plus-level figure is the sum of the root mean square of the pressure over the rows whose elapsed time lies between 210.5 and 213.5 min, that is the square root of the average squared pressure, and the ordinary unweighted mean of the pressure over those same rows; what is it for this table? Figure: 138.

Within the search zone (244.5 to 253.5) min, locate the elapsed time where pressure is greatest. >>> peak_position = 249 min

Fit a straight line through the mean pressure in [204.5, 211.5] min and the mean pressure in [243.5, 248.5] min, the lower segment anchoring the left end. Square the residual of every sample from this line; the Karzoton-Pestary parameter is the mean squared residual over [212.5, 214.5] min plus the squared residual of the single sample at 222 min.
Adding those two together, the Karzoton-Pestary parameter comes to 8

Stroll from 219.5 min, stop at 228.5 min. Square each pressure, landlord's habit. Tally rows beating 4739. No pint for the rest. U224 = 4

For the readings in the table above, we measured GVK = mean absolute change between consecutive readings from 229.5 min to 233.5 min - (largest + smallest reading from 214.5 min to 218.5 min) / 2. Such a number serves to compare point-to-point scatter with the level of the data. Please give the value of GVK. -66.3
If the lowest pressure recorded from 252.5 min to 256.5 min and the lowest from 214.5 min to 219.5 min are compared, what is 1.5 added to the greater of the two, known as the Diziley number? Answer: 69.1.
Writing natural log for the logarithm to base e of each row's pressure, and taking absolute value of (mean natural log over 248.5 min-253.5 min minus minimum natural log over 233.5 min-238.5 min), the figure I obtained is 0.027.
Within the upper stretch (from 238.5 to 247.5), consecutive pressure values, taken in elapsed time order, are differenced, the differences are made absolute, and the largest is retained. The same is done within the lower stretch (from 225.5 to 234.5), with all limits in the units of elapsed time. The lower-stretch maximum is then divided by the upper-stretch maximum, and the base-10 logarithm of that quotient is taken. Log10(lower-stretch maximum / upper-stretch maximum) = -0.14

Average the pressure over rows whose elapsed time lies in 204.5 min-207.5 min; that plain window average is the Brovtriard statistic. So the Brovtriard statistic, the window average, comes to 72.1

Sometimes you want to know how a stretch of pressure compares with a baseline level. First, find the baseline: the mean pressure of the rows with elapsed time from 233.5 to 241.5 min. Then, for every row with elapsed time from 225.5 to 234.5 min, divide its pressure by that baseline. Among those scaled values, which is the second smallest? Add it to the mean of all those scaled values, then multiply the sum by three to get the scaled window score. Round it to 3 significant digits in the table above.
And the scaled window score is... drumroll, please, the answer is 5.78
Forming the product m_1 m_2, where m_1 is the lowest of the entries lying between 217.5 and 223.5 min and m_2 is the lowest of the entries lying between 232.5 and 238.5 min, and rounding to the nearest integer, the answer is 4230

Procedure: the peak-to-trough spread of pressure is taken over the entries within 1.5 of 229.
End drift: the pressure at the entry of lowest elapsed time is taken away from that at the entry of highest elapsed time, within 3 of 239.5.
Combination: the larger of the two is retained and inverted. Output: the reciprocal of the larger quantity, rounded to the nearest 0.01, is 1.33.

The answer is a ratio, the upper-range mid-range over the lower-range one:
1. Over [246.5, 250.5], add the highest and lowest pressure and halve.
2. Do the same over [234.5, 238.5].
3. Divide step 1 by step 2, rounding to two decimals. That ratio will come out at 1.00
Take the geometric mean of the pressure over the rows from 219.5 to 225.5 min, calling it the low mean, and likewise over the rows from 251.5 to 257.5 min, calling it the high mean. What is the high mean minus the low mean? 1.0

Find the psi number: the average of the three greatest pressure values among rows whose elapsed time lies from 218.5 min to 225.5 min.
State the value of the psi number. 70.6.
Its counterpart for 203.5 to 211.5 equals 72.1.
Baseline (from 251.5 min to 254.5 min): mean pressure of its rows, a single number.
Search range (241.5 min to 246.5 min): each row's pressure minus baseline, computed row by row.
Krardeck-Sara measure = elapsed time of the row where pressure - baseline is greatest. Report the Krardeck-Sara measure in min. 245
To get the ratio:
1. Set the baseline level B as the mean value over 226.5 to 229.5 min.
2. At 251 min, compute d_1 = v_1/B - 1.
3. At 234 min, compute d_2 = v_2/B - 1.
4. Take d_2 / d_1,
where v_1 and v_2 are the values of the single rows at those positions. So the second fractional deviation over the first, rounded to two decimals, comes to 0.34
